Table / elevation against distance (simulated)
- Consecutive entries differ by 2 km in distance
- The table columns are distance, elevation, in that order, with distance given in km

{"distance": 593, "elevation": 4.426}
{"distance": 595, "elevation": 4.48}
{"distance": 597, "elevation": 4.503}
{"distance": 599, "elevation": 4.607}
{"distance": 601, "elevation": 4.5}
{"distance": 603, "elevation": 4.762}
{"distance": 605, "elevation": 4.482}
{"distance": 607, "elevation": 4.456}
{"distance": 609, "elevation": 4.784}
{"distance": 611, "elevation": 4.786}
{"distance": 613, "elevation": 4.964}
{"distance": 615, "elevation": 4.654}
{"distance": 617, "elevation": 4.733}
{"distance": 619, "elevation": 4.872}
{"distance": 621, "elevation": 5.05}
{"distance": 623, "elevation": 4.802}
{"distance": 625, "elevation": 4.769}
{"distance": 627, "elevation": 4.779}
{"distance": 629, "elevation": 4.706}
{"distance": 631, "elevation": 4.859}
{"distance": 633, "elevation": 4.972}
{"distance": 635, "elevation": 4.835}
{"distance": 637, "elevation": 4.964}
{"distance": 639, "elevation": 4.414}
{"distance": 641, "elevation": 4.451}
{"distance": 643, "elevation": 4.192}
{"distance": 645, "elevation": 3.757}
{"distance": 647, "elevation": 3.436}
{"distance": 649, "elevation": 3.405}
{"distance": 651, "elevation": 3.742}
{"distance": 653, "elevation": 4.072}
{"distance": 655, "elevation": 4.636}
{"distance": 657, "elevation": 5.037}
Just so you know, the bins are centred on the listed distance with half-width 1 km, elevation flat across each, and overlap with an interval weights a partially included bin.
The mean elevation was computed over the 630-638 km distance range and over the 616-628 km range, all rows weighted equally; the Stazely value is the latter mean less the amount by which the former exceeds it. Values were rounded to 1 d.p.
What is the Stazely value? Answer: 4.8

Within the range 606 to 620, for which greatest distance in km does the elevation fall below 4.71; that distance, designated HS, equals 615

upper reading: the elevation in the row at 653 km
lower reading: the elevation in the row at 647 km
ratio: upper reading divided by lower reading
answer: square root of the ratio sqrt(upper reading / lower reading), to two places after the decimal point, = 1.09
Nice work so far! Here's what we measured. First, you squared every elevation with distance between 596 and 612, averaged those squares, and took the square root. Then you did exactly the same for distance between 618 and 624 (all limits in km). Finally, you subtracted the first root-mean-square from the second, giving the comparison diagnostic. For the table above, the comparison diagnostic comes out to 0.30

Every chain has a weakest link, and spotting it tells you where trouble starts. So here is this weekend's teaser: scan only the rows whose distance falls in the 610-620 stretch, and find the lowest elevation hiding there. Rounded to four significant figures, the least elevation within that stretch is 4.654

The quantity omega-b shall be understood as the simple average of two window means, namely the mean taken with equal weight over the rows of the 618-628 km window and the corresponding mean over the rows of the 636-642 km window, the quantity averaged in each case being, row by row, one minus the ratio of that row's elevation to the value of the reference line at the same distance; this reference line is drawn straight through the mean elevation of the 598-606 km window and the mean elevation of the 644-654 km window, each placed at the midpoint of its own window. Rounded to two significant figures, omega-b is -0.17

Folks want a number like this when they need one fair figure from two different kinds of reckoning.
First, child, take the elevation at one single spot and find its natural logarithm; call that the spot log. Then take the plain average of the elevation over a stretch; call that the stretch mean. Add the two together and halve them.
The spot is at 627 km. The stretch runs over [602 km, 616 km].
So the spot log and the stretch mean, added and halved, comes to 3.13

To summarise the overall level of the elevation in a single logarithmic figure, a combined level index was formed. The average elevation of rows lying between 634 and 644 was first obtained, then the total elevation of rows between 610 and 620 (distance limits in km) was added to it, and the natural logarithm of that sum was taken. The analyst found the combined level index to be 3.353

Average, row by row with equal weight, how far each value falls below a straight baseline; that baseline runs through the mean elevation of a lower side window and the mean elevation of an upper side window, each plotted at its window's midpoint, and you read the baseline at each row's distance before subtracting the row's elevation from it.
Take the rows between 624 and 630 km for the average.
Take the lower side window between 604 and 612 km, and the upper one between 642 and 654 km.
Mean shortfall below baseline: -0.53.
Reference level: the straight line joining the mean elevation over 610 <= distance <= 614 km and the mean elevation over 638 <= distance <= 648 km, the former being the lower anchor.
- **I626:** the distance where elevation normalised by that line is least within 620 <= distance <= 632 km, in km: 623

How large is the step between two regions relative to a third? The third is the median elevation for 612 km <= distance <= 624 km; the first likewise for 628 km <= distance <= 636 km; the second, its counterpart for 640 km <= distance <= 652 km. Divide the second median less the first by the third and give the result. -0.227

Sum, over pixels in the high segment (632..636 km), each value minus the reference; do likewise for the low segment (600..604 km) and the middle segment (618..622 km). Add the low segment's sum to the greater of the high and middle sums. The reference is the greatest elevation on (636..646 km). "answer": -0.7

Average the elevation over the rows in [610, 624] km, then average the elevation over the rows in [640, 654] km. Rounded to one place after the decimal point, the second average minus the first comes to -1.0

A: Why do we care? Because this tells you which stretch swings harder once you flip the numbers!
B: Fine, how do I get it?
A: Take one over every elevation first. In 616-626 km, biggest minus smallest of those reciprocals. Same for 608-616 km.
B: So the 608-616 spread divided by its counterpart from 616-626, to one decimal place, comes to 1.0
